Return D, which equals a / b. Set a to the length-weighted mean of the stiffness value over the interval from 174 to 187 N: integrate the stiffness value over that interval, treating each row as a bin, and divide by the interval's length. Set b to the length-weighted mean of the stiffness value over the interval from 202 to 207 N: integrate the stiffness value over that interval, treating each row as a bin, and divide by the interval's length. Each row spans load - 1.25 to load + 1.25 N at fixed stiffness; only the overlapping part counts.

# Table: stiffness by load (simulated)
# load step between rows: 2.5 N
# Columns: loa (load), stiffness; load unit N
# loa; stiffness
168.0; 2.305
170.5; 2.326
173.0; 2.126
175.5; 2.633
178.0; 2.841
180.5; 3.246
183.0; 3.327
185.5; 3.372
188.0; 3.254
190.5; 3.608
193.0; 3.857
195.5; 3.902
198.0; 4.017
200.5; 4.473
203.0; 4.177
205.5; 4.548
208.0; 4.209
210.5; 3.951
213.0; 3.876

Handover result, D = 0.7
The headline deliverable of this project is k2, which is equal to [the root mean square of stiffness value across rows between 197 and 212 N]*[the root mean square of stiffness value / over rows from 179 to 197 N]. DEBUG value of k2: 14.9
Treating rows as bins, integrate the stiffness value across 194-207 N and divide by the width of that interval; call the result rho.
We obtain 4.2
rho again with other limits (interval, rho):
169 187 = 2.8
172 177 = 2.4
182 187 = 3.3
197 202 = 4.3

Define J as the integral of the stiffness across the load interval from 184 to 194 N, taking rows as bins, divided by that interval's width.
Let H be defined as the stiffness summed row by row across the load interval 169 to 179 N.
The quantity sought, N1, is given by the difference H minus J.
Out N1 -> 6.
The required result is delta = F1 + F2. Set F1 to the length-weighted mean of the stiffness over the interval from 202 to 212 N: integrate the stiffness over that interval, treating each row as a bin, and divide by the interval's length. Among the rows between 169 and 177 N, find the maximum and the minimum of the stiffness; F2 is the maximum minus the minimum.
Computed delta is 4.7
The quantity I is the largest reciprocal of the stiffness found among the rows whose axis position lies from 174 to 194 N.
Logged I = 0.38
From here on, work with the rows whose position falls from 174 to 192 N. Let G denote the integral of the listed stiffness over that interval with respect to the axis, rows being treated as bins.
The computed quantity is 57.2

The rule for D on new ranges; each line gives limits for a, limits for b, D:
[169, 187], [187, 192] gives 0.8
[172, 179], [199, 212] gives 0.6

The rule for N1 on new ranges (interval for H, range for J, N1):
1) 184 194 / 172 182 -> 11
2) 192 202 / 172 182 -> 14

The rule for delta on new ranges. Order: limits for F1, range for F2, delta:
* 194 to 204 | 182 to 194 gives 4.7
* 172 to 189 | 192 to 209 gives 3.7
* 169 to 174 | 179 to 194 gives 2.8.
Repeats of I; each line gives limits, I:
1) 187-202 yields 0.31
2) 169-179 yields 0.47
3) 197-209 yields 0.25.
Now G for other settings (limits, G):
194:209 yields 63.2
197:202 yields 21.3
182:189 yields 23.2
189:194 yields 18.5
